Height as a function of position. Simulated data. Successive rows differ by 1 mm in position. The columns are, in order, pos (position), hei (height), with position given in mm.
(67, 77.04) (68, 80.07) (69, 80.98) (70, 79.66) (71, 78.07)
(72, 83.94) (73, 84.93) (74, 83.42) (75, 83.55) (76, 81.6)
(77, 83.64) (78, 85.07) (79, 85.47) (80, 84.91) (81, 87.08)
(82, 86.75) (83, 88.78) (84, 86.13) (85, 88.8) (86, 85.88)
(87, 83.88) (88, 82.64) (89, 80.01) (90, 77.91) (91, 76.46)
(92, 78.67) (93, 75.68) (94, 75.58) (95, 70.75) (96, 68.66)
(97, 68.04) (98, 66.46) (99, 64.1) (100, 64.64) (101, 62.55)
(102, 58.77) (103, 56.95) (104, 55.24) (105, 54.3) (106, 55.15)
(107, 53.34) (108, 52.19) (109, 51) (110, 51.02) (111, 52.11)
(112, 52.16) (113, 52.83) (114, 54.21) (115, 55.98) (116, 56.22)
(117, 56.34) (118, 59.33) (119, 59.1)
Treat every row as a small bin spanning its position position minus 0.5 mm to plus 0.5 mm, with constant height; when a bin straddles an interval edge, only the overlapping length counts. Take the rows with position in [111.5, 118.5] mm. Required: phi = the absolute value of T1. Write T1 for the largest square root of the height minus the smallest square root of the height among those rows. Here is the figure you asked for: 0.5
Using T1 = 0.5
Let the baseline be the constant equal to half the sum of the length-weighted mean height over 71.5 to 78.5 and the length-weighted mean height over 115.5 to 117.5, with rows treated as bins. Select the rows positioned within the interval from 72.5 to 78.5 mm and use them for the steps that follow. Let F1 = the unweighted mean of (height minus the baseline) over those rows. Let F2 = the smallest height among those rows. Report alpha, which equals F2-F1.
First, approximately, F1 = 14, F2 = 81.6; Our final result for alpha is 67.9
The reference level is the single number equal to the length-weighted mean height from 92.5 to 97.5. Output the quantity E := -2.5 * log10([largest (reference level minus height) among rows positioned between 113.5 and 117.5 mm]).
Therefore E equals -3.11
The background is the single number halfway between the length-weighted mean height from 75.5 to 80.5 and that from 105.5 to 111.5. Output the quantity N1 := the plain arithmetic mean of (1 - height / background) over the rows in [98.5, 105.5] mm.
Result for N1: 0.13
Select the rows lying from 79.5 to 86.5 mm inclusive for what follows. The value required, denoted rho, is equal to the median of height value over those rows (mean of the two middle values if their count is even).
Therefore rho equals 87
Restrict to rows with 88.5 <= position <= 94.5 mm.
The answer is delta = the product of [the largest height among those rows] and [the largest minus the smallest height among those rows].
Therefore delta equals 354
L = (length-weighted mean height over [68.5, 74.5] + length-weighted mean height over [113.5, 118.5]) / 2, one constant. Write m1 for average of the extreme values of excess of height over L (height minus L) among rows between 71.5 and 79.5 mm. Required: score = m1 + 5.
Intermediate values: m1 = 14.4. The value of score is 19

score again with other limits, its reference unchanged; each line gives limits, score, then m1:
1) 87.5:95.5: 13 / 7.6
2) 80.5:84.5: 23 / 18.3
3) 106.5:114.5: -12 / -16.5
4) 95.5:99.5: 2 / -2.7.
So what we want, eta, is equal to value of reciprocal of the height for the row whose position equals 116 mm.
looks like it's 0.018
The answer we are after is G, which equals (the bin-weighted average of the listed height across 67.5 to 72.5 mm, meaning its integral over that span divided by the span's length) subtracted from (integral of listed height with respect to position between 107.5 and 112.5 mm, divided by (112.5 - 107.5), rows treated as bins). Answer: -29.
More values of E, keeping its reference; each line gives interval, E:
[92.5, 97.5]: -1.42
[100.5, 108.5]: -3.23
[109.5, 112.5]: -3.29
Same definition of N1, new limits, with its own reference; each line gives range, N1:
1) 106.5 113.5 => 0.24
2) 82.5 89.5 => -0.25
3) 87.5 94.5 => -0.14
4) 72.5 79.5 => -0.23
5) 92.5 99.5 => -0.02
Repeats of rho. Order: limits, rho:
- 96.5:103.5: 64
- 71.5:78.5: 84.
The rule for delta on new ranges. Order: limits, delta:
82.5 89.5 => 781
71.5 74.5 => 128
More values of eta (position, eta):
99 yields 0.016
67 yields 0.013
